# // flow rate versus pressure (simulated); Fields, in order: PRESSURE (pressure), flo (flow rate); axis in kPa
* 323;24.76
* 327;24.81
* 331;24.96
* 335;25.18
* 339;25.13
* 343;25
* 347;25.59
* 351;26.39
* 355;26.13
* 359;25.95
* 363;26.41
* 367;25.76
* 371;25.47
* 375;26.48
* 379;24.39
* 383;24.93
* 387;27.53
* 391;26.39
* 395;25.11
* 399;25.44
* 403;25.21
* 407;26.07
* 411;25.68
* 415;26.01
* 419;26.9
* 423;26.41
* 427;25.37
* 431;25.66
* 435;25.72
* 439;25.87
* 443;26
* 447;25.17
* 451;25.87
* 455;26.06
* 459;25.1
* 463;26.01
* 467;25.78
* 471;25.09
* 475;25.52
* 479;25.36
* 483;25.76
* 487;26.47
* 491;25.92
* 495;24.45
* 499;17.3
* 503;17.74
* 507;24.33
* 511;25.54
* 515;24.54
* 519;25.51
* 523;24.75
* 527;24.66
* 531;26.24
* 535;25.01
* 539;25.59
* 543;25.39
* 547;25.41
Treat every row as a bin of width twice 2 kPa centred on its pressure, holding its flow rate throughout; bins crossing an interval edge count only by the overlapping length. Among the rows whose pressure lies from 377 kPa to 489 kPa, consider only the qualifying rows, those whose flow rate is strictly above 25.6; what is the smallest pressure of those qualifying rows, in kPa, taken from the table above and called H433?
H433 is 387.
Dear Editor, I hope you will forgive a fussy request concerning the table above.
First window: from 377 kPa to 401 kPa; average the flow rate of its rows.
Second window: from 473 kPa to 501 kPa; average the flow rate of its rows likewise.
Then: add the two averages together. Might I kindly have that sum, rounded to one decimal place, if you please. 50.0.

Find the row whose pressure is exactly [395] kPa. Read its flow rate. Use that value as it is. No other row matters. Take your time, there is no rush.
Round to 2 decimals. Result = 25.11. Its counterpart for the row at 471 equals 25.09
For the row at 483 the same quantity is 25.76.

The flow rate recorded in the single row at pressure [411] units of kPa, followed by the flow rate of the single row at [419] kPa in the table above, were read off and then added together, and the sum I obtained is 52.6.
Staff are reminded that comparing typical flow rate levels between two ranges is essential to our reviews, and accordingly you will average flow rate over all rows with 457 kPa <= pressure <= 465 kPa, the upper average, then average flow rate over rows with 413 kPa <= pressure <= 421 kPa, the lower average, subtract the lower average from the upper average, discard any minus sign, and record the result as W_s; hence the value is 0.90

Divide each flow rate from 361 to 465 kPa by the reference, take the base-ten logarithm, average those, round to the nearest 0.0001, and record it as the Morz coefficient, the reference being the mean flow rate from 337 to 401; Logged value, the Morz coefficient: 0.0007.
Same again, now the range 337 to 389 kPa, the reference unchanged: 0.0002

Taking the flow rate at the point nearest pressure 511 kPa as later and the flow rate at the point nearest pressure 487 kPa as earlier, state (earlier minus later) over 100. 0.009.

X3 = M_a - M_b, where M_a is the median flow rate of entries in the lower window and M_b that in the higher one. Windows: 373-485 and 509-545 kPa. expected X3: 0.35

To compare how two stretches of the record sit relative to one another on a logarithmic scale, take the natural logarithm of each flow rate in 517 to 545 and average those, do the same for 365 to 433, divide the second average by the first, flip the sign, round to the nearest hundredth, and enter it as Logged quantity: -1.01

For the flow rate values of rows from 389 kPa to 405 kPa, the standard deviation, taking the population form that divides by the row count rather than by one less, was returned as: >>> 0.51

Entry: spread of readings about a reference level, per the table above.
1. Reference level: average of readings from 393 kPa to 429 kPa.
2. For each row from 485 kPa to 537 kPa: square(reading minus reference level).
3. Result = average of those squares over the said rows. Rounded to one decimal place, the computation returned 11.3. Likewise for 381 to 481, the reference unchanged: 0.4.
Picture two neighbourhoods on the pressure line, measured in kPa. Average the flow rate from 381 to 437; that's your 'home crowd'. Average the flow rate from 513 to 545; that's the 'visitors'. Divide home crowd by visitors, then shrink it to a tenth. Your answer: 0.103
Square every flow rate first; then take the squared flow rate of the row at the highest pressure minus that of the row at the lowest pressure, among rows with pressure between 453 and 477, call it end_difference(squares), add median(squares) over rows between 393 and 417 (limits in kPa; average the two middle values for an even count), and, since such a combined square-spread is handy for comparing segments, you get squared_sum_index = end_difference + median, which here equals 625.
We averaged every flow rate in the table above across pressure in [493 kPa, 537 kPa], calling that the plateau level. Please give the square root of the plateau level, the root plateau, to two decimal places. 4.86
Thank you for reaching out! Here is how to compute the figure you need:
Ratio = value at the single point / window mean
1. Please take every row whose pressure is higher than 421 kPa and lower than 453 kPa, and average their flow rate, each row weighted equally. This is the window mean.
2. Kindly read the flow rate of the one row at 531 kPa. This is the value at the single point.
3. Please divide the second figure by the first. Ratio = 1.02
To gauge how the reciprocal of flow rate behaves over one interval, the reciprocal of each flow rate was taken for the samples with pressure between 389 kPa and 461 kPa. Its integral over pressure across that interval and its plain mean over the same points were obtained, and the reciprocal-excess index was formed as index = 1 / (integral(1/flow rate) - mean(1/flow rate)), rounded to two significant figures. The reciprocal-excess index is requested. 0.36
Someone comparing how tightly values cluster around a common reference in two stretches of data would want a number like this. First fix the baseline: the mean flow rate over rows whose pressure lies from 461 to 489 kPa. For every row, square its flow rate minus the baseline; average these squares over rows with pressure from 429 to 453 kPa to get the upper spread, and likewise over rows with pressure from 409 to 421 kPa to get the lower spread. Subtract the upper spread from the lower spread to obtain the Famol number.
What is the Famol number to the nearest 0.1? 0.4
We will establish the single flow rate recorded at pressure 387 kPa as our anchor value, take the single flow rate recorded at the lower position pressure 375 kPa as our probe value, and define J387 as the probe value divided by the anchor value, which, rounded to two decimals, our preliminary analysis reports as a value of 0.96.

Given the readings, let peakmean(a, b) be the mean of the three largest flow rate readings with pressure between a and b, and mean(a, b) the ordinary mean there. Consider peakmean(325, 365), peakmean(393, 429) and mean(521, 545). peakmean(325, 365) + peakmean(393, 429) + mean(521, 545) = 78.0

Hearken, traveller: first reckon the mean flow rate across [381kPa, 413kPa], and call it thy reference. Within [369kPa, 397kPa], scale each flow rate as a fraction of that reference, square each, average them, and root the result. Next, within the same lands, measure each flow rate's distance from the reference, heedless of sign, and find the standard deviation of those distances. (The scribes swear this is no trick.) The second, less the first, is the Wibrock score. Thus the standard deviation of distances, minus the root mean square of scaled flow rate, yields -0.5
